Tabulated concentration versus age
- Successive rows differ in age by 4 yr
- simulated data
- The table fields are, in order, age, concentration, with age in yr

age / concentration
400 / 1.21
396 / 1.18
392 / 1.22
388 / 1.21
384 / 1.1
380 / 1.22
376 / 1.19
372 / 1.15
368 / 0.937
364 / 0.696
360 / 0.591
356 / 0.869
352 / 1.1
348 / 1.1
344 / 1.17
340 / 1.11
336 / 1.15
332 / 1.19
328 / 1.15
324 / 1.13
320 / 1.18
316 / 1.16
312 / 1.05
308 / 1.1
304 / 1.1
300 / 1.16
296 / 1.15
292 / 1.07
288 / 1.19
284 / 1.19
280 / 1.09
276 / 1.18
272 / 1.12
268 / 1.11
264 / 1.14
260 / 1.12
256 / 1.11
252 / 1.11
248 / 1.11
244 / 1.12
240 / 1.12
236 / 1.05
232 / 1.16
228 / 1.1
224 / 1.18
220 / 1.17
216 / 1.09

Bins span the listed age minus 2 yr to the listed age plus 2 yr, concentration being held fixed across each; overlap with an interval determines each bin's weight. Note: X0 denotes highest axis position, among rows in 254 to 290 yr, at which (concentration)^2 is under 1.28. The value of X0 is 280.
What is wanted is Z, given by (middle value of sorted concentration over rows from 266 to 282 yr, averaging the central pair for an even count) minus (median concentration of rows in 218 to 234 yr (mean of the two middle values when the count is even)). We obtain -0.05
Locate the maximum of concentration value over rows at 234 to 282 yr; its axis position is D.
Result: 276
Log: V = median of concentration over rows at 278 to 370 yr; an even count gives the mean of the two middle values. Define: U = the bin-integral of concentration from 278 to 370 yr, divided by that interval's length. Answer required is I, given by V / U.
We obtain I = 1.04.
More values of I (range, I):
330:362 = 1.07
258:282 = 0.99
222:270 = 1.00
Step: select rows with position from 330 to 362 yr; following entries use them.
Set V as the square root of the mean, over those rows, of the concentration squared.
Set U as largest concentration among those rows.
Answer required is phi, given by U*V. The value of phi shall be 1.25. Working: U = 1.19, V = 1.05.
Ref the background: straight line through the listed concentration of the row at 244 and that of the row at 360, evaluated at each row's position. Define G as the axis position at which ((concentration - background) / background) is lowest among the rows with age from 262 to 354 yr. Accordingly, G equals 268 yr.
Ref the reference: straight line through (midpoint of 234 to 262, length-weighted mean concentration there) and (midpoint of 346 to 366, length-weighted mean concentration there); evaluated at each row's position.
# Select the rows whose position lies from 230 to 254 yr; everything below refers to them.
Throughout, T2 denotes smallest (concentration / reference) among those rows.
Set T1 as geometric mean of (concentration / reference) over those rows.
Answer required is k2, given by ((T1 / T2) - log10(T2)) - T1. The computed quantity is 0.11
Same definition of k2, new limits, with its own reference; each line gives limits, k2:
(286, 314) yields -0.09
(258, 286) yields -0.05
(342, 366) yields 0.63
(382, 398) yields -0.52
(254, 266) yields -0.03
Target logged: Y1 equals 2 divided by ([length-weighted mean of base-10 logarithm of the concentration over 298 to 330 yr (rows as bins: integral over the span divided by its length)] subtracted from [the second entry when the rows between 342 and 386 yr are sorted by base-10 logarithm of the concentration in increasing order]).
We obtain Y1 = -10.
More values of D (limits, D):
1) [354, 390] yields 380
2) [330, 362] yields 332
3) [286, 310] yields 288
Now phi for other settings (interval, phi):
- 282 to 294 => 1.37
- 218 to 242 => 1.33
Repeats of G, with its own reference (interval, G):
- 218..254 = 236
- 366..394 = 368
